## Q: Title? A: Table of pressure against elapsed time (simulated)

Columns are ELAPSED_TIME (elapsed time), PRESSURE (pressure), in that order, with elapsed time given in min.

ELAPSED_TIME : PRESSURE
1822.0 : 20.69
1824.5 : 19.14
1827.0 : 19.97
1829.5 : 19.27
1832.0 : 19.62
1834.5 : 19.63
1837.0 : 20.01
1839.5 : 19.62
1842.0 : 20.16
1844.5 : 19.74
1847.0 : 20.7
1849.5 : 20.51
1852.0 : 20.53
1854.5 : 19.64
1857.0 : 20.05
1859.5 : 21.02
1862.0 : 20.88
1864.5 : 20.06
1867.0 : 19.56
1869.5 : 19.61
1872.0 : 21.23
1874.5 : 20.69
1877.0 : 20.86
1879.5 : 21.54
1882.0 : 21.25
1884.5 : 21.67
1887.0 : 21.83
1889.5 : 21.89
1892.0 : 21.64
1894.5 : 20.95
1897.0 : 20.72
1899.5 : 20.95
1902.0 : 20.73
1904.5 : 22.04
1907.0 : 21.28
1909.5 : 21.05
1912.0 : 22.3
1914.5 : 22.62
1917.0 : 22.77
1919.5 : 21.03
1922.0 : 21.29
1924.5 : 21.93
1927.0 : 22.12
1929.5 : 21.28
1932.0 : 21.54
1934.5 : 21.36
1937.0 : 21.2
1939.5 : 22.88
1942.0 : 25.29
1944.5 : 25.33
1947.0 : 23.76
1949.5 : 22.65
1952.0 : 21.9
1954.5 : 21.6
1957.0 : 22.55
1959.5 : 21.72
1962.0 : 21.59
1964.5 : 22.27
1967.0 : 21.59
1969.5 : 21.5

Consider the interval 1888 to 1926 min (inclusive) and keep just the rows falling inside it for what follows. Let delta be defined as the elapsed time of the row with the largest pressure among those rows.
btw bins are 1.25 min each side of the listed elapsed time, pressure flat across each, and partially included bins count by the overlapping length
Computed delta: 1917.0 min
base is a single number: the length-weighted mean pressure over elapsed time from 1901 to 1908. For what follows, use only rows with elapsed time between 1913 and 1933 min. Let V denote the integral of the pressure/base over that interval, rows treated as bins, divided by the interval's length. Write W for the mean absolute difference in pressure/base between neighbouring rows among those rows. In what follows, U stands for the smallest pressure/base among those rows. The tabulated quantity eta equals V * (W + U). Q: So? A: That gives 1.03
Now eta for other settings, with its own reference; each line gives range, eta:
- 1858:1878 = 0.90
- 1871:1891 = 0.98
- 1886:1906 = 0.99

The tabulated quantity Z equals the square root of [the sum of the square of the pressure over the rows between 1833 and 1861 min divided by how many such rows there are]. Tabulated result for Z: 20.2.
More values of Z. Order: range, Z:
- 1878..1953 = 22.0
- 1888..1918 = 21.6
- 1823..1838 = 19.6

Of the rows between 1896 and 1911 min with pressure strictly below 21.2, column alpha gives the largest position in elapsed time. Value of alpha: 1909.5 min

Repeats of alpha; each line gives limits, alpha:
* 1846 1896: 1894.5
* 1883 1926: 1919.5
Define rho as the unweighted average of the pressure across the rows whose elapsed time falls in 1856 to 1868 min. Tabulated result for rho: 20.3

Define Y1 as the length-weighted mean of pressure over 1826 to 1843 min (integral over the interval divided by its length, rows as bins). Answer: 19.7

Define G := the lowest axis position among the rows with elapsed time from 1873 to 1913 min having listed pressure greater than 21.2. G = 1879.5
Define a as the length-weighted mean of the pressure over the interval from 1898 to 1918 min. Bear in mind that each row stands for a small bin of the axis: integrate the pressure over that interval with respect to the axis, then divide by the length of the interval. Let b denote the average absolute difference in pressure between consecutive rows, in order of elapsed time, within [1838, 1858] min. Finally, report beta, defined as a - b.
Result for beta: 21.2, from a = 21.69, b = 0.49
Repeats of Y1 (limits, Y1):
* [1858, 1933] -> 21.3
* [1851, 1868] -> 20.3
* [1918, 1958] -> 22.4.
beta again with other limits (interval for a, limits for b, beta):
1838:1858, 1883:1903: 19.9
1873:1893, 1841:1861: 20.9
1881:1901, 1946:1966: 20.7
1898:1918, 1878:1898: 21.4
